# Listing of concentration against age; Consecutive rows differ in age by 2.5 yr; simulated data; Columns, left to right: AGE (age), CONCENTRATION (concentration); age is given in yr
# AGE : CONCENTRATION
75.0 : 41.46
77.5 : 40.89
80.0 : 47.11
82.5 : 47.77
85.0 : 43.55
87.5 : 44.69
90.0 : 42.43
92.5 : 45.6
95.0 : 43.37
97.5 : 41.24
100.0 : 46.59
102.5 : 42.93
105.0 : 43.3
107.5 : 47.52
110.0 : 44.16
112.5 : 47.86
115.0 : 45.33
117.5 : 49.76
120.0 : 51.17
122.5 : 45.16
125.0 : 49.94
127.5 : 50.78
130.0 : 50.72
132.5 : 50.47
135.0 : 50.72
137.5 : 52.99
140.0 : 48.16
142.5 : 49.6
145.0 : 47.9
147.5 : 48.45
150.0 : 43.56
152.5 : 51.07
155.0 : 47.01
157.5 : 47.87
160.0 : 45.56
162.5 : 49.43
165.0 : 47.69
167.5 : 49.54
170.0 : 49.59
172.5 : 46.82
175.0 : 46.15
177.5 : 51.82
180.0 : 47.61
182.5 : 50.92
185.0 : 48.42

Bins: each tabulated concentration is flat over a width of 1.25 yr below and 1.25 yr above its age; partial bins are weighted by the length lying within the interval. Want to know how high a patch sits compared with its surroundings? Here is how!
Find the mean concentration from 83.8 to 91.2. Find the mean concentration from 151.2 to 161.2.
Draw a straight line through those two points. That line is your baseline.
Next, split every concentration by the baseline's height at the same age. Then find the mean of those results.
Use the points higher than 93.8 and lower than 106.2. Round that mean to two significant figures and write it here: 0.98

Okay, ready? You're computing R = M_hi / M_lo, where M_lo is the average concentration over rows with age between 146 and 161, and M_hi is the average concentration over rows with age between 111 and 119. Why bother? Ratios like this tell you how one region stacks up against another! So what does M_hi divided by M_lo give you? 1.01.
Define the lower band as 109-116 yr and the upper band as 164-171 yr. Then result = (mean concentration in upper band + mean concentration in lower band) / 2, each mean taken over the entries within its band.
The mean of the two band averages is 47.4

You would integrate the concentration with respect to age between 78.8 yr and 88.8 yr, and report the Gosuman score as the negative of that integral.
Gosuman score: -458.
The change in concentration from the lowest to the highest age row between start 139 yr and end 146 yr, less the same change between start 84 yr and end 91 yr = 0.9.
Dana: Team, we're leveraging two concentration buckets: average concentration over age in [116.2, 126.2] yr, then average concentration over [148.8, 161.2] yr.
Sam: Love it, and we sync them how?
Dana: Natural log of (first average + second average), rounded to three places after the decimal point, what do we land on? 4.565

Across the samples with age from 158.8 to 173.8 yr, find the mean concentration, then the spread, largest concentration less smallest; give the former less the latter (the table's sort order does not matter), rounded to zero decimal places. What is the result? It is 44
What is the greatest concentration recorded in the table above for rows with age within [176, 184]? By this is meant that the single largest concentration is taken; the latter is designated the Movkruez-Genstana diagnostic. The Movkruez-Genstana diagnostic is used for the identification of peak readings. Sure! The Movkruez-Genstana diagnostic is 51.82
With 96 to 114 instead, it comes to 47.86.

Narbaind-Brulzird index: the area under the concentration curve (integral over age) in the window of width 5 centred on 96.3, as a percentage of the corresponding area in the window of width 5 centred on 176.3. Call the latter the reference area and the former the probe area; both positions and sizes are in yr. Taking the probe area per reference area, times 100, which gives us 86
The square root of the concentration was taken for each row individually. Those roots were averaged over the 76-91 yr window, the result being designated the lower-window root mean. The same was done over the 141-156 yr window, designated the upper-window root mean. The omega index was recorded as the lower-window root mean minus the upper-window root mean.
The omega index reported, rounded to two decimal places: -0.26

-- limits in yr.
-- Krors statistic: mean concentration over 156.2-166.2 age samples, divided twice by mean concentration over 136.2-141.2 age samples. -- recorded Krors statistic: 0.0186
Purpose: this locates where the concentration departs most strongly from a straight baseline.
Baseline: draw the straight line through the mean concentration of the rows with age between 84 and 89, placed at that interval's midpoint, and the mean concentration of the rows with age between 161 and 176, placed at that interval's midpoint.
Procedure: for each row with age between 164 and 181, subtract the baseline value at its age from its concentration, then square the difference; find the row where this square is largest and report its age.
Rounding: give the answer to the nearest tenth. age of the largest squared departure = 177.5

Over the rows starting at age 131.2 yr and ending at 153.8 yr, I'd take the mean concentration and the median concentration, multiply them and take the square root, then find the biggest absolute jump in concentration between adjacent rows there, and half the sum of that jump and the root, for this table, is 28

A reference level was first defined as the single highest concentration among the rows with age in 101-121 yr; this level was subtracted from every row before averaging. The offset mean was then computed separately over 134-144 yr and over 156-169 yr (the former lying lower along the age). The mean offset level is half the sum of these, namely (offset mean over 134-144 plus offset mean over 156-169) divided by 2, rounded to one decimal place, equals -2.0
